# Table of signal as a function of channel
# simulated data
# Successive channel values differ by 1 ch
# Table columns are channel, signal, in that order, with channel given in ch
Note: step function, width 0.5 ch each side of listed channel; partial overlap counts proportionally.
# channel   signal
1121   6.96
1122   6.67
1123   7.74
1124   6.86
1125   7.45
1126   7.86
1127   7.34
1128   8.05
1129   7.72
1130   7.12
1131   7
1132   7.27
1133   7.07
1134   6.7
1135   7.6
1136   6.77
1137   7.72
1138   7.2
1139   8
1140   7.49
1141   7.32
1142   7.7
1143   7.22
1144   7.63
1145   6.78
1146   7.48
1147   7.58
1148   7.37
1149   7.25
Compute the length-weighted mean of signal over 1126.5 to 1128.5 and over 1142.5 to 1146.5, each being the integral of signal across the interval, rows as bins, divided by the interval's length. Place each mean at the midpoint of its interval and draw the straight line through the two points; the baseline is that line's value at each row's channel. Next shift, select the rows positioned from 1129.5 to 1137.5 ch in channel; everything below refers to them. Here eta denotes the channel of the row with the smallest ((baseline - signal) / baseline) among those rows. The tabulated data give 1137 ch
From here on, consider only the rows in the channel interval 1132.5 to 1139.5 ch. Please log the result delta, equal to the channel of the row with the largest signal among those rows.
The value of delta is 1139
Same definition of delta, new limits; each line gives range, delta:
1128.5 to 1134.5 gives 1129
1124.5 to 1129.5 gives 1128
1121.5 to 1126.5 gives 1126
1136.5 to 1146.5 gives 1139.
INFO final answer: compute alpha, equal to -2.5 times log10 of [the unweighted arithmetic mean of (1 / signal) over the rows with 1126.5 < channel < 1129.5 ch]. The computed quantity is 2.22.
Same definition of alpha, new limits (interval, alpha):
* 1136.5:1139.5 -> 2.21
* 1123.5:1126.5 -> 2.17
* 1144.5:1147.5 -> 2.15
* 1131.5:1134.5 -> 2.11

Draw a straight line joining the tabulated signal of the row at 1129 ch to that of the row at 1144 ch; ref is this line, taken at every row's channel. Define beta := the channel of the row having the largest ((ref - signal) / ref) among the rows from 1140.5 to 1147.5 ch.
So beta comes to 1145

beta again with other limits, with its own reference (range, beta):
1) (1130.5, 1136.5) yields 1134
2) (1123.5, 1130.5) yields 1124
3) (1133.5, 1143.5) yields 1134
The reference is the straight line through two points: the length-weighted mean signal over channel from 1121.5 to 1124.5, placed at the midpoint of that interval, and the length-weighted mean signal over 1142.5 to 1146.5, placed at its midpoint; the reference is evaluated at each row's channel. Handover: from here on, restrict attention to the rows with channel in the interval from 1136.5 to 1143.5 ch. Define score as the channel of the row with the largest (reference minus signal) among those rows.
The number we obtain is 1143 ch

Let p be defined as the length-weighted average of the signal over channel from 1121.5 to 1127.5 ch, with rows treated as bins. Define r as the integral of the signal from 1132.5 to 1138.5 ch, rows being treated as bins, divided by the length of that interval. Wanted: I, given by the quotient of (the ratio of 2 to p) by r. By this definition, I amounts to 0.0381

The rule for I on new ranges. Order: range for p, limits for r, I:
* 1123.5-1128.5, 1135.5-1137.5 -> 0.0367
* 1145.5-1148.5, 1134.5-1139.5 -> 0.0359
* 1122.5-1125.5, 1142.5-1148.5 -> 0.0371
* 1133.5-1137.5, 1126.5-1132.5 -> 0.0375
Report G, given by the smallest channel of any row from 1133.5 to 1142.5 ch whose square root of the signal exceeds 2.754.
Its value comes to 1135 ch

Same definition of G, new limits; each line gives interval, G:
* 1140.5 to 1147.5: 1142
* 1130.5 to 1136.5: 1135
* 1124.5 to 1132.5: 1126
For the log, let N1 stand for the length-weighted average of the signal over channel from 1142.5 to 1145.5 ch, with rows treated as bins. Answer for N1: 7.2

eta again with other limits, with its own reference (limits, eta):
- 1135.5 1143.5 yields 1139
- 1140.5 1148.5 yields 1147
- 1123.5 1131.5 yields 1128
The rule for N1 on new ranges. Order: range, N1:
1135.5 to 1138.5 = 7.2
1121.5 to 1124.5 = 7.1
